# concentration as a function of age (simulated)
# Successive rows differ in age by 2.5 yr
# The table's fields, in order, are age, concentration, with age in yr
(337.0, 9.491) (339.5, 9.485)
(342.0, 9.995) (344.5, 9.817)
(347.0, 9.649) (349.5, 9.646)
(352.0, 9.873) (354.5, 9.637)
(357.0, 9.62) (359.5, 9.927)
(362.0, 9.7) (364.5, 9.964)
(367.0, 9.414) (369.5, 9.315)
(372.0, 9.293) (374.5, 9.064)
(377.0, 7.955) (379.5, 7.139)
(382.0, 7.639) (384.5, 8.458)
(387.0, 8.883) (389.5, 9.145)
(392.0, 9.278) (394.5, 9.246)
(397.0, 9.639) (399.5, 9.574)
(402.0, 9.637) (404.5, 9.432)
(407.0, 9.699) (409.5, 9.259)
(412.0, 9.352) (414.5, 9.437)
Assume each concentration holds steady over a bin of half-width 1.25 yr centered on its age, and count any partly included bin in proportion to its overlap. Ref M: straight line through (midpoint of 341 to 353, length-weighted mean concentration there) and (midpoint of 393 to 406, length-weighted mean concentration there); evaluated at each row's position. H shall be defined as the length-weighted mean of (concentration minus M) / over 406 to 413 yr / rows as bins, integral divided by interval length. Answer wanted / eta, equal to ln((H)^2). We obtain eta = -8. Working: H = -0.02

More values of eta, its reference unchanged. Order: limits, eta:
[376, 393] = 0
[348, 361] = -9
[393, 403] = -12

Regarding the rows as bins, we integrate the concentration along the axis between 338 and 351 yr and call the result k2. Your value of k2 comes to 126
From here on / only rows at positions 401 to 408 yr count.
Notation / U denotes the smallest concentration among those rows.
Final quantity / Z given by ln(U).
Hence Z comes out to 2.24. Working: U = 9.432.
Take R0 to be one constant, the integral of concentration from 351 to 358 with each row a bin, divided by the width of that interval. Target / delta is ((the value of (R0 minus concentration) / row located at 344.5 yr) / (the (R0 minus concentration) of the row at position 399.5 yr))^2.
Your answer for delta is 0.7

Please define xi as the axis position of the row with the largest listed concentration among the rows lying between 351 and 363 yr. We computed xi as 359.5 yr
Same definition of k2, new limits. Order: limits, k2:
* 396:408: 115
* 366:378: 108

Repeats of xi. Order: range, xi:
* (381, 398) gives 397.0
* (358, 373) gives 364.5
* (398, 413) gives 407.0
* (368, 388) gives 369.5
